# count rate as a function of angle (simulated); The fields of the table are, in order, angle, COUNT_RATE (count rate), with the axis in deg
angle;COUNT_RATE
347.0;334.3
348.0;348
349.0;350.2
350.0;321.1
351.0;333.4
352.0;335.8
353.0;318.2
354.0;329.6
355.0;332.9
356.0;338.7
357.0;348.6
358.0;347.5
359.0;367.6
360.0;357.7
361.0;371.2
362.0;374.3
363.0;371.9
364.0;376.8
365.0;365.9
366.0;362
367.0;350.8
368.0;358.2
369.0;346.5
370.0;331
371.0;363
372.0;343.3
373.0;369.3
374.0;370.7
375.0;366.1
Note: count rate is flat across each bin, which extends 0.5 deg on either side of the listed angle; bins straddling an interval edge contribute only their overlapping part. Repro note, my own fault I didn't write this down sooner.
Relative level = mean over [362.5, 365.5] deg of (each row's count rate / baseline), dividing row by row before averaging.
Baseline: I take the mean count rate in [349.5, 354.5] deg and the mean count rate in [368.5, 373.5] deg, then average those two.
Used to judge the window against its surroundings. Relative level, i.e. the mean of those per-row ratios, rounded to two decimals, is 1.10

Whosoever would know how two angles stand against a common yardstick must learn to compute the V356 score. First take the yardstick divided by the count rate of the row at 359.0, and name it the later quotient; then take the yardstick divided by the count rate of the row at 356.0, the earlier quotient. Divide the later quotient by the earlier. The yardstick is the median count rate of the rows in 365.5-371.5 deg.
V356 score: 0.92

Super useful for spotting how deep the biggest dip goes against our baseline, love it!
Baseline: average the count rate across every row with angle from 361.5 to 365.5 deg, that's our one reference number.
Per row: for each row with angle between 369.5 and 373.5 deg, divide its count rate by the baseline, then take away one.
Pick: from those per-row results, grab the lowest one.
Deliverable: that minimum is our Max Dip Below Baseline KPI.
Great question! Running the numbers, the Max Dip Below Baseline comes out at -0.111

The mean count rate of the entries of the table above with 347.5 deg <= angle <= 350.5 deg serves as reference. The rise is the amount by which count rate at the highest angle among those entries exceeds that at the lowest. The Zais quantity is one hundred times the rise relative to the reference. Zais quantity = -8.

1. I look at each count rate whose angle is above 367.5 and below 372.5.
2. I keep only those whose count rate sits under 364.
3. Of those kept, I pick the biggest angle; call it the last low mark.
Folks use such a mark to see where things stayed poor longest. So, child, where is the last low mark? 372.0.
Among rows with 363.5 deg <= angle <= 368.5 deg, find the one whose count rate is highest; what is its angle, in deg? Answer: 364.0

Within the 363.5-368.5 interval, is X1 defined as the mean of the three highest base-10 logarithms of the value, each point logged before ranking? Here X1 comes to 2.566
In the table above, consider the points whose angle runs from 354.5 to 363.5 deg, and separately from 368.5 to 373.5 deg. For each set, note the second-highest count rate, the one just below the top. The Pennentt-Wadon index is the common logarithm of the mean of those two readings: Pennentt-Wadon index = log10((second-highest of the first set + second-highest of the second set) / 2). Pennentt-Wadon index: 2.57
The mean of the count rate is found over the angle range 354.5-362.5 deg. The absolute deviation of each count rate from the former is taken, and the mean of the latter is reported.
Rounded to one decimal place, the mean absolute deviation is 12.9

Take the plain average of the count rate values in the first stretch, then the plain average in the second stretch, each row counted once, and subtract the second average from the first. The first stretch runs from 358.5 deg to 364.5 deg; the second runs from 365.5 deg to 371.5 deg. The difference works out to 18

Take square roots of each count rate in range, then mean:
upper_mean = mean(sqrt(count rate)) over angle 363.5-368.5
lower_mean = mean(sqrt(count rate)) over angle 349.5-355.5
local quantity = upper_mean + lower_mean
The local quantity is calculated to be 37.17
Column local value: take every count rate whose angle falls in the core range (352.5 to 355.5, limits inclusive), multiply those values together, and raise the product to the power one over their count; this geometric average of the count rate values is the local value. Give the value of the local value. 327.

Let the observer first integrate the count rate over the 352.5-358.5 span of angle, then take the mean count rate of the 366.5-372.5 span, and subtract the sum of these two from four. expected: -2360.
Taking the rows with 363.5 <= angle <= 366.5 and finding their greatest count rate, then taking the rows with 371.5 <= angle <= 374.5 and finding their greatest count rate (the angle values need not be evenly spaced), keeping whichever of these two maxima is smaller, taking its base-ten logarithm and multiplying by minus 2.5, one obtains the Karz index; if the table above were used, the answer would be -6.42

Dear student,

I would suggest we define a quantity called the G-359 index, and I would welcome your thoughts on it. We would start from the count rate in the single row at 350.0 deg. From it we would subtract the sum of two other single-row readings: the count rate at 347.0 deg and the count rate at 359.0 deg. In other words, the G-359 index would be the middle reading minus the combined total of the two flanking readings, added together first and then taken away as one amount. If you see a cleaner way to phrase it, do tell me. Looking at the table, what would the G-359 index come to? -381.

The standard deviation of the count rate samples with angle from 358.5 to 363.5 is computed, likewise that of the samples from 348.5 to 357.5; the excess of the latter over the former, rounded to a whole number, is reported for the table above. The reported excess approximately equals 4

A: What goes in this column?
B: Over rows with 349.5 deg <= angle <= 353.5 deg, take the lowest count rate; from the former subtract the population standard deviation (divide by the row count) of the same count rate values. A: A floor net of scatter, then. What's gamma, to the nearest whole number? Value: 311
